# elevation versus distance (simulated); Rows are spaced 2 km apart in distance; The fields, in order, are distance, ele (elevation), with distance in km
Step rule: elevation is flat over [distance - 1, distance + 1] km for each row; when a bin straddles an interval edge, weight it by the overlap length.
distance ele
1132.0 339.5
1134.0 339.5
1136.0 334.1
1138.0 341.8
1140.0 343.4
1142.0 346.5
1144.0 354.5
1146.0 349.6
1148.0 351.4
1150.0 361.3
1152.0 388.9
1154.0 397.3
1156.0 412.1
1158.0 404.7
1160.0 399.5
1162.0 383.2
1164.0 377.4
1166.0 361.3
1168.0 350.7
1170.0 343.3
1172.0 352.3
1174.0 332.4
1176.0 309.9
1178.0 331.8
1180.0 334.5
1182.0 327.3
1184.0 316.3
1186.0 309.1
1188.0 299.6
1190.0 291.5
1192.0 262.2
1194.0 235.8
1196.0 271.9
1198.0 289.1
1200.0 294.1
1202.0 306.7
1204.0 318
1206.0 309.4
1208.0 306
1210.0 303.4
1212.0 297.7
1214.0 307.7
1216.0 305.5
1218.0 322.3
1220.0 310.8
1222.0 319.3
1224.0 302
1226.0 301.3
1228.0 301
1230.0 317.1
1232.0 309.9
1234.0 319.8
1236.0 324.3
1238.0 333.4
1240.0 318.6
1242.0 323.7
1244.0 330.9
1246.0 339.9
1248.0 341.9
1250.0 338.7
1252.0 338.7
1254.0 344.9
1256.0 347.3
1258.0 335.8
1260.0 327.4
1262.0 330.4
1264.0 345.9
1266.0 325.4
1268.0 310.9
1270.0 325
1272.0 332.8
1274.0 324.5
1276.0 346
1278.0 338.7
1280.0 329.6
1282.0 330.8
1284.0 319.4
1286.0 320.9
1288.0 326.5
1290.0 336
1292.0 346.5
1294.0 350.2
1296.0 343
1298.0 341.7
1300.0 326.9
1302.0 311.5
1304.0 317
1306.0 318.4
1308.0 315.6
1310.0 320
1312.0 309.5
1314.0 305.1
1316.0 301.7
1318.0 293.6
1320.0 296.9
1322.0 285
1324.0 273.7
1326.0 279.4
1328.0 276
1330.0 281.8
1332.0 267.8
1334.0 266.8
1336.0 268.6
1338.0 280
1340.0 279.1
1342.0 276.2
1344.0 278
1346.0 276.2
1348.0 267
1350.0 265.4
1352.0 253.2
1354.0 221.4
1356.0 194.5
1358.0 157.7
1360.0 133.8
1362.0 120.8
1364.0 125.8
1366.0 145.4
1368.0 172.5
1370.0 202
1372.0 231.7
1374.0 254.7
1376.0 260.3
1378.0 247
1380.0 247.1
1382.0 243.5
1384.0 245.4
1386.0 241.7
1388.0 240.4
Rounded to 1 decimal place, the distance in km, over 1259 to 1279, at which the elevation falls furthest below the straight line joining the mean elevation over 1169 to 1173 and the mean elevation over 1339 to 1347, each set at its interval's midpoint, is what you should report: 1268.0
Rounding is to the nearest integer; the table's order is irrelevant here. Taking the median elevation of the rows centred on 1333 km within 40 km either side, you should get 277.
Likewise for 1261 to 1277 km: 328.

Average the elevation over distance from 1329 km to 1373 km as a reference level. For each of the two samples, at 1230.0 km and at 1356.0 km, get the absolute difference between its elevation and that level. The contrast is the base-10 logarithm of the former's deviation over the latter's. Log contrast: 0.47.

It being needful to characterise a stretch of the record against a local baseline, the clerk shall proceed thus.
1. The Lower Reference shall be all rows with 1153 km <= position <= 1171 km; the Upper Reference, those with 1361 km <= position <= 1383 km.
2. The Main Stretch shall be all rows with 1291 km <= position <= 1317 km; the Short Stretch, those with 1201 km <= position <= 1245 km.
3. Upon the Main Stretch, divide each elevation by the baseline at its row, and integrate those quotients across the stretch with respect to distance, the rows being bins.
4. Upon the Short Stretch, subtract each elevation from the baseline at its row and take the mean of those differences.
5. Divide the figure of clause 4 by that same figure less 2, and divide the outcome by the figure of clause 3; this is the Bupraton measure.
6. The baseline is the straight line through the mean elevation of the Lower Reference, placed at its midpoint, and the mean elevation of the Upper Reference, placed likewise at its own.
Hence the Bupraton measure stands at 0.04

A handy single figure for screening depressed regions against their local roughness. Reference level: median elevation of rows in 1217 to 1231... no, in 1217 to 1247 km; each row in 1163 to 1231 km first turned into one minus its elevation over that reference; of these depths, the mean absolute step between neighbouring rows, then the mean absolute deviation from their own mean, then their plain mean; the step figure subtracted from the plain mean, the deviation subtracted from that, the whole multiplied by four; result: -0.31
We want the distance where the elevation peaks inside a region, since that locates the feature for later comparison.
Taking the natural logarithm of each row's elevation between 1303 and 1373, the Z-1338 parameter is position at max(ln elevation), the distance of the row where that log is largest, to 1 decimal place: 1310.0 km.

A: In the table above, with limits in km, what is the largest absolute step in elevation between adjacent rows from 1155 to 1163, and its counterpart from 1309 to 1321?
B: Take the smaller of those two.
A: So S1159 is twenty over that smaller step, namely 1.9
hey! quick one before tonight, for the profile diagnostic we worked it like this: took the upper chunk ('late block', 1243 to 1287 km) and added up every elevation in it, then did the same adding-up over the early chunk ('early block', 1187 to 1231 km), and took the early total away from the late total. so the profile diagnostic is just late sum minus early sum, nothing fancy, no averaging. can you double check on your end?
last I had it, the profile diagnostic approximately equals 753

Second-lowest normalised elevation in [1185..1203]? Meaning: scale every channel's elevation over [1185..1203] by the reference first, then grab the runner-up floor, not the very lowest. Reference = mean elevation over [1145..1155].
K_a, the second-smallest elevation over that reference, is 0.71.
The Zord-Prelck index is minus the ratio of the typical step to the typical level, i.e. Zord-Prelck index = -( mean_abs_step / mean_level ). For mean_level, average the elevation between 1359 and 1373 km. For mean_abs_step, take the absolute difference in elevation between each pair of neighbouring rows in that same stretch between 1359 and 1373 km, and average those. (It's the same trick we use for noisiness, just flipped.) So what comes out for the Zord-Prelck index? -0.13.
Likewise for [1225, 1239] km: -0.02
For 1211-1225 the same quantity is -0.04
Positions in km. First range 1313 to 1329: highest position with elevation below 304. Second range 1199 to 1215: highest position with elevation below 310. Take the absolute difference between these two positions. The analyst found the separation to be 114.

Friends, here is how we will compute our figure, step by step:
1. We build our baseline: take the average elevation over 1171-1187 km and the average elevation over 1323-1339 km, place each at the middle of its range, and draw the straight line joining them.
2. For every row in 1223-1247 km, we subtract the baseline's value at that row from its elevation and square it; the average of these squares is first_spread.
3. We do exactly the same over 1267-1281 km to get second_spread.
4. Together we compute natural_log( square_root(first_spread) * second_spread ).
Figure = 10.2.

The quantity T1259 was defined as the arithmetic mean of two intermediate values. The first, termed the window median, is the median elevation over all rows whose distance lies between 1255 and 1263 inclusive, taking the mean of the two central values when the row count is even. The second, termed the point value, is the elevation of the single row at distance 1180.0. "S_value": 334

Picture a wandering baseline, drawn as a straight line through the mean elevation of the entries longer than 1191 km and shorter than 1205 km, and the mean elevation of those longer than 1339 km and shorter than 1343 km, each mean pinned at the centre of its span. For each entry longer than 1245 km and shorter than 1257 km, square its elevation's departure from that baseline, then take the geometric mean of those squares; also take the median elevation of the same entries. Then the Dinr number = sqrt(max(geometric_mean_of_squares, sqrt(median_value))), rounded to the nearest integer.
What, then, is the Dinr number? 61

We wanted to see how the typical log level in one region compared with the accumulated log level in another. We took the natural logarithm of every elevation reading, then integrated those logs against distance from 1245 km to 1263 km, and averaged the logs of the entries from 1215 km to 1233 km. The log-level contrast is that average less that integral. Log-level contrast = -99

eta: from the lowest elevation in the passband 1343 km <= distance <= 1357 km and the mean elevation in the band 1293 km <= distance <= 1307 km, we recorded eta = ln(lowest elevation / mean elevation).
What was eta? -0.5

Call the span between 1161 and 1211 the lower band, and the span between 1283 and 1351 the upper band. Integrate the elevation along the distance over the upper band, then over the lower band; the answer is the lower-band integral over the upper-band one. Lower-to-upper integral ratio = 0.77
